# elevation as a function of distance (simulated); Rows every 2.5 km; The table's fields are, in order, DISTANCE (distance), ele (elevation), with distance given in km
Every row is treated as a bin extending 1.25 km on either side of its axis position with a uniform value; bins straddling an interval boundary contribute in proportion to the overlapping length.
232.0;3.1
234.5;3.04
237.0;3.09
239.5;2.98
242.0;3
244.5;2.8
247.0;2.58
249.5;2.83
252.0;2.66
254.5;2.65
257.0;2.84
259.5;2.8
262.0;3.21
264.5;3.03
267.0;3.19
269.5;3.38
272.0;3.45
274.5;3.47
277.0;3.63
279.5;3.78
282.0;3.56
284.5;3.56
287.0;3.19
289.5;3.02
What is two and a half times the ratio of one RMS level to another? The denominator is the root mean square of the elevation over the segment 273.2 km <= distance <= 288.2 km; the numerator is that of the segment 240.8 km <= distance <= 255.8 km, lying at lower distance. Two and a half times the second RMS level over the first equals 1.95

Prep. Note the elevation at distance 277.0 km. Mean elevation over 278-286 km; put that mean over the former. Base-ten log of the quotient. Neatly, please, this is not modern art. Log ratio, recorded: 0.00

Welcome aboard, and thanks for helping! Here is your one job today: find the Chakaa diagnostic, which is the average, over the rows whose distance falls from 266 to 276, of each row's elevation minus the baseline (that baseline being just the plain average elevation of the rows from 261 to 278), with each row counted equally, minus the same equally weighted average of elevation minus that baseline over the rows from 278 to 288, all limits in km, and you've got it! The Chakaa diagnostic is -0.15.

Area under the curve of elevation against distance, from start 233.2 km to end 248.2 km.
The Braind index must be 44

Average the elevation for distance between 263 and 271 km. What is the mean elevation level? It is 3.2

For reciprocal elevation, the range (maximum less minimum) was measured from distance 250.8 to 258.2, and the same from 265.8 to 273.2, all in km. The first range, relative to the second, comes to 1.1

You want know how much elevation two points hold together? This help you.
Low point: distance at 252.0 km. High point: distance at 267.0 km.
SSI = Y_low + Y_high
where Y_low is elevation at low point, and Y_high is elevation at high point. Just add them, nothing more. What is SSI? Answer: 5.85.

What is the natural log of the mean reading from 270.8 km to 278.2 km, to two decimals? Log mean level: 1.26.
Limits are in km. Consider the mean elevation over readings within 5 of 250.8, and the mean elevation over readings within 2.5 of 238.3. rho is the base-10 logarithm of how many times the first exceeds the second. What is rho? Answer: -0.054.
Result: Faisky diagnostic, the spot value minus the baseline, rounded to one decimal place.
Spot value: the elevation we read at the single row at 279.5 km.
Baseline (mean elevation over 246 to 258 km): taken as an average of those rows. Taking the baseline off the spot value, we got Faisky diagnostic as 1.1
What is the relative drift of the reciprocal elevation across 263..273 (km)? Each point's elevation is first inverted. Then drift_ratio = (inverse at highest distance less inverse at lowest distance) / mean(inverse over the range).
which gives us -0.13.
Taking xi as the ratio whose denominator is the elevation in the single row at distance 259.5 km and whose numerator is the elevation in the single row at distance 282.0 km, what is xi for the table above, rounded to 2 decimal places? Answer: 1.27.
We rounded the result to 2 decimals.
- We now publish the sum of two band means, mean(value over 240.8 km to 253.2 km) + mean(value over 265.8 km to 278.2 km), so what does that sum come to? 6.20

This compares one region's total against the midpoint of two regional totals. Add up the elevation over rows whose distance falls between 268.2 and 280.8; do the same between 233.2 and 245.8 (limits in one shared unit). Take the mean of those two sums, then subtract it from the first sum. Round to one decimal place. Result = 1.4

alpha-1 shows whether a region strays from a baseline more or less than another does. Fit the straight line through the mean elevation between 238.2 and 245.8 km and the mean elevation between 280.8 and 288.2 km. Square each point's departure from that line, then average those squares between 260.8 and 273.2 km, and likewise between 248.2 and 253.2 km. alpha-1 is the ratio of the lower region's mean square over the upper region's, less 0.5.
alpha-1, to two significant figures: 5.8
